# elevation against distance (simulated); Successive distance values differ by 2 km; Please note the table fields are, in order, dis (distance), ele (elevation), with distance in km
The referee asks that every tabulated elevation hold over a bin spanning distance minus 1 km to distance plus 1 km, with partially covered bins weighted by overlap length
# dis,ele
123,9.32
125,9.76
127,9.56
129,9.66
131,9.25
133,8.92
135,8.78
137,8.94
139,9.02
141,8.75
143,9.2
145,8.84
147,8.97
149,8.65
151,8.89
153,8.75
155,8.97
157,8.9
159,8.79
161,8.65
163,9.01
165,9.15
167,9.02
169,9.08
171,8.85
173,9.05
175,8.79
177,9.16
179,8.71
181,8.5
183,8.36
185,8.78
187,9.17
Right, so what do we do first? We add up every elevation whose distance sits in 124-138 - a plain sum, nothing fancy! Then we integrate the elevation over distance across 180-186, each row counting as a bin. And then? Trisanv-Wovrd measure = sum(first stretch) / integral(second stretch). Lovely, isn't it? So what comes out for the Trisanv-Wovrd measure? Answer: 1.3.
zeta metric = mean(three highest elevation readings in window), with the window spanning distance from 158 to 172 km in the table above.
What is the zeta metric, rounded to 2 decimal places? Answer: 9.08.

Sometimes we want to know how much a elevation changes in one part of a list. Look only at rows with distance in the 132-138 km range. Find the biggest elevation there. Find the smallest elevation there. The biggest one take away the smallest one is 0.2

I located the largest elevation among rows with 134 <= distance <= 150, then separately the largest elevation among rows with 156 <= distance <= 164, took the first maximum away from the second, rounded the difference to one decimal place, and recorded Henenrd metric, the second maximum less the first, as -0.2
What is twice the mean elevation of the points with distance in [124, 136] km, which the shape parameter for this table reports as 18.64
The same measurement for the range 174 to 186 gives 17.43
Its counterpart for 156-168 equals 17.84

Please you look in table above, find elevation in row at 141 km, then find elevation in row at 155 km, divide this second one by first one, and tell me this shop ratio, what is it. 1.03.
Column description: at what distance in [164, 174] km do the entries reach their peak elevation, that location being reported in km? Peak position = 165 km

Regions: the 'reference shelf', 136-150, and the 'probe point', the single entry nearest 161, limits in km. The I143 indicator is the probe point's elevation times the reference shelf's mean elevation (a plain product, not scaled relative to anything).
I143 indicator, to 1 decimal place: 77.1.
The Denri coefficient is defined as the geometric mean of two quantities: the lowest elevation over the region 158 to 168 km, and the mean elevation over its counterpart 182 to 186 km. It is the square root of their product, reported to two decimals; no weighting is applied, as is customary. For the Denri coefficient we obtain 8.61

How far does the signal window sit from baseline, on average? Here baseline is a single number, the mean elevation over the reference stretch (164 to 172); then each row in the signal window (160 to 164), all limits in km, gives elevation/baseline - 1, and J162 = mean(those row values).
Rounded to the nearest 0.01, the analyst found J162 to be -0.02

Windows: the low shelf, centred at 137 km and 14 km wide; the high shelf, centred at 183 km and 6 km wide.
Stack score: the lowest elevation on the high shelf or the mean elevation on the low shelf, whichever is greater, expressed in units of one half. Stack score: 18.0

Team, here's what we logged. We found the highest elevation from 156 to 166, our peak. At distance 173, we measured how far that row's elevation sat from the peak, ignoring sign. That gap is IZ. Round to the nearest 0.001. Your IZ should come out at 0.100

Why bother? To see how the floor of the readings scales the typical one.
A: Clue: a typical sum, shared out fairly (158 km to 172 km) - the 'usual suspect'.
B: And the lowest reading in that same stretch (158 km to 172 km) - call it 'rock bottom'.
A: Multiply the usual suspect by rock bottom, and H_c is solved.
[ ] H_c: 77.3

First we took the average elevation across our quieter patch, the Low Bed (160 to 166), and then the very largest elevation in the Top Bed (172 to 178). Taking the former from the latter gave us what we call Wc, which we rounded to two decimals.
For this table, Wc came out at 0.22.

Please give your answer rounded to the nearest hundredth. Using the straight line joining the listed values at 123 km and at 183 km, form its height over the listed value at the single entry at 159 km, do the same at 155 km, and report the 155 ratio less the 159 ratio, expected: -0.01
